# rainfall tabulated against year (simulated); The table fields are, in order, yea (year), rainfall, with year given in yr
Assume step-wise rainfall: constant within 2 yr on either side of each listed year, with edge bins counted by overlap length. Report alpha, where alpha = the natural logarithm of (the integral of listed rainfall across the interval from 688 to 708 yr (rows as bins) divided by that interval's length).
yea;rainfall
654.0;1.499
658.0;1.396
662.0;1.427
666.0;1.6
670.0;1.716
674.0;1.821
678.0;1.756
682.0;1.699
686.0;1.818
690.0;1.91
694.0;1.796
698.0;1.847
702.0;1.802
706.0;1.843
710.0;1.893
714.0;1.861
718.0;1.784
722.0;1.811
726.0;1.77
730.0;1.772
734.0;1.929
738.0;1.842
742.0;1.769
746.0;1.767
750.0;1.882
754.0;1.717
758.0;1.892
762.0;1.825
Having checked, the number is 0.610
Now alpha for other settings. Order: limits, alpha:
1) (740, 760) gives 0.591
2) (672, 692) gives 0.588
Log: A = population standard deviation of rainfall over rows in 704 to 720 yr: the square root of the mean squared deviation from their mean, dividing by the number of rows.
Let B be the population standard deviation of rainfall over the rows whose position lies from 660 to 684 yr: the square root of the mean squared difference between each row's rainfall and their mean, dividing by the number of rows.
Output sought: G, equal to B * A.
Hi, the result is 0.0050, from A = 0.0396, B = 0.127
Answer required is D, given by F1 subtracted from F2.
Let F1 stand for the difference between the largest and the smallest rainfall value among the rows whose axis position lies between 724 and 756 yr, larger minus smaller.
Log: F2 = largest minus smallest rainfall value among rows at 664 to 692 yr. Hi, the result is 0.10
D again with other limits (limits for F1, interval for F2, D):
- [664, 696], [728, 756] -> -0.10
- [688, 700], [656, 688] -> 0.31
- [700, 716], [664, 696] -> 0.22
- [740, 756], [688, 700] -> -0.05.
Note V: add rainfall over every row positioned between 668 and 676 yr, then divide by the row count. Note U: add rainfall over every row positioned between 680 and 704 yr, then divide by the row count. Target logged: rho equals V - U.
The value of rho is -0.04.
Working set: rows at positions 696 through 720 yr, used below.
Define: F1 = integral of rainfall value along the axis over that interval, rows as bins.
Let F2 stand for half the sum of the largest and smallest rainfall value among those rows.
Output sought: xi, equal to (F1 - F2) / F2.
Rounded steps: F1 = 44.1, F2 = 1.84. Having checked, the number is 23.0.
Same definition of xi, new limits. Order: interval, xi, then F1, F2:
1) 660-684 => 23.7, 40.1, 1.62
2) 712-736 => 22.6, 43.7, 1.85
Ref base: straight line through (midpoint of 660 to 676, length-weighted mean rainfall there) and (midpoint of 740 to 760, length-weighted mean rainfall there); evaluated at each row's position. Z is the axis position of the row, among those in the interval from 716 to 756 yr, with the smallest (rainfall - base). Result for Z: 754.0 yr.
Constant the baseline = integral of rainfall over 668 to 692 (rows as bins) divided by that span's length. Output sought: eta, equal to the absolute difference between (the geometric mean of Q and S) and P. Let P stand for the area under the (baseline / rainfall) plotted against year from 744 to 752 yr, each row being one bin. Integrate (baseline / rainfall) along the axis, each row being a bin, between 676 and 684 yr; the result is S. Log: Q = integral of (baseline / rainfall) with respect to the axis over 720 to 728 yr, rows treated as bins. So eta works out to 0.287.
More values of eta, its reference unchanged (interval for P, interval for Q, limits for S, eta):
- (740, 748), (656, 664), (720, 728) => 0.908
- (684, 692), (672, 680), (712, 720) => 0.247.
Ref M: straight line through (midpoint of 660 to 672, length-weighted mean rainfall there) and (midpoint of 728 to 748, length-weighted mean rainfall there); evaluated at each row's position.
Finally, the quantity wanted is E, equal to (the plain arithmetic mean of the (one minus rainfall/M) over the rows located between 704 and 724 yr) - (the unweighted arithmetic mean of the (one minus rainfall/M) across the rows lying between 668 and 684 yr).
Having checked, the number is 0.03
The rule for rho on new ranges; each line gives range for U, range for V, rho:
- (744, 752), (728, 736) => 0.03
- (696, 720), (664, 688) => -0.10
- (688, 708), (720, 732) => -0.06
